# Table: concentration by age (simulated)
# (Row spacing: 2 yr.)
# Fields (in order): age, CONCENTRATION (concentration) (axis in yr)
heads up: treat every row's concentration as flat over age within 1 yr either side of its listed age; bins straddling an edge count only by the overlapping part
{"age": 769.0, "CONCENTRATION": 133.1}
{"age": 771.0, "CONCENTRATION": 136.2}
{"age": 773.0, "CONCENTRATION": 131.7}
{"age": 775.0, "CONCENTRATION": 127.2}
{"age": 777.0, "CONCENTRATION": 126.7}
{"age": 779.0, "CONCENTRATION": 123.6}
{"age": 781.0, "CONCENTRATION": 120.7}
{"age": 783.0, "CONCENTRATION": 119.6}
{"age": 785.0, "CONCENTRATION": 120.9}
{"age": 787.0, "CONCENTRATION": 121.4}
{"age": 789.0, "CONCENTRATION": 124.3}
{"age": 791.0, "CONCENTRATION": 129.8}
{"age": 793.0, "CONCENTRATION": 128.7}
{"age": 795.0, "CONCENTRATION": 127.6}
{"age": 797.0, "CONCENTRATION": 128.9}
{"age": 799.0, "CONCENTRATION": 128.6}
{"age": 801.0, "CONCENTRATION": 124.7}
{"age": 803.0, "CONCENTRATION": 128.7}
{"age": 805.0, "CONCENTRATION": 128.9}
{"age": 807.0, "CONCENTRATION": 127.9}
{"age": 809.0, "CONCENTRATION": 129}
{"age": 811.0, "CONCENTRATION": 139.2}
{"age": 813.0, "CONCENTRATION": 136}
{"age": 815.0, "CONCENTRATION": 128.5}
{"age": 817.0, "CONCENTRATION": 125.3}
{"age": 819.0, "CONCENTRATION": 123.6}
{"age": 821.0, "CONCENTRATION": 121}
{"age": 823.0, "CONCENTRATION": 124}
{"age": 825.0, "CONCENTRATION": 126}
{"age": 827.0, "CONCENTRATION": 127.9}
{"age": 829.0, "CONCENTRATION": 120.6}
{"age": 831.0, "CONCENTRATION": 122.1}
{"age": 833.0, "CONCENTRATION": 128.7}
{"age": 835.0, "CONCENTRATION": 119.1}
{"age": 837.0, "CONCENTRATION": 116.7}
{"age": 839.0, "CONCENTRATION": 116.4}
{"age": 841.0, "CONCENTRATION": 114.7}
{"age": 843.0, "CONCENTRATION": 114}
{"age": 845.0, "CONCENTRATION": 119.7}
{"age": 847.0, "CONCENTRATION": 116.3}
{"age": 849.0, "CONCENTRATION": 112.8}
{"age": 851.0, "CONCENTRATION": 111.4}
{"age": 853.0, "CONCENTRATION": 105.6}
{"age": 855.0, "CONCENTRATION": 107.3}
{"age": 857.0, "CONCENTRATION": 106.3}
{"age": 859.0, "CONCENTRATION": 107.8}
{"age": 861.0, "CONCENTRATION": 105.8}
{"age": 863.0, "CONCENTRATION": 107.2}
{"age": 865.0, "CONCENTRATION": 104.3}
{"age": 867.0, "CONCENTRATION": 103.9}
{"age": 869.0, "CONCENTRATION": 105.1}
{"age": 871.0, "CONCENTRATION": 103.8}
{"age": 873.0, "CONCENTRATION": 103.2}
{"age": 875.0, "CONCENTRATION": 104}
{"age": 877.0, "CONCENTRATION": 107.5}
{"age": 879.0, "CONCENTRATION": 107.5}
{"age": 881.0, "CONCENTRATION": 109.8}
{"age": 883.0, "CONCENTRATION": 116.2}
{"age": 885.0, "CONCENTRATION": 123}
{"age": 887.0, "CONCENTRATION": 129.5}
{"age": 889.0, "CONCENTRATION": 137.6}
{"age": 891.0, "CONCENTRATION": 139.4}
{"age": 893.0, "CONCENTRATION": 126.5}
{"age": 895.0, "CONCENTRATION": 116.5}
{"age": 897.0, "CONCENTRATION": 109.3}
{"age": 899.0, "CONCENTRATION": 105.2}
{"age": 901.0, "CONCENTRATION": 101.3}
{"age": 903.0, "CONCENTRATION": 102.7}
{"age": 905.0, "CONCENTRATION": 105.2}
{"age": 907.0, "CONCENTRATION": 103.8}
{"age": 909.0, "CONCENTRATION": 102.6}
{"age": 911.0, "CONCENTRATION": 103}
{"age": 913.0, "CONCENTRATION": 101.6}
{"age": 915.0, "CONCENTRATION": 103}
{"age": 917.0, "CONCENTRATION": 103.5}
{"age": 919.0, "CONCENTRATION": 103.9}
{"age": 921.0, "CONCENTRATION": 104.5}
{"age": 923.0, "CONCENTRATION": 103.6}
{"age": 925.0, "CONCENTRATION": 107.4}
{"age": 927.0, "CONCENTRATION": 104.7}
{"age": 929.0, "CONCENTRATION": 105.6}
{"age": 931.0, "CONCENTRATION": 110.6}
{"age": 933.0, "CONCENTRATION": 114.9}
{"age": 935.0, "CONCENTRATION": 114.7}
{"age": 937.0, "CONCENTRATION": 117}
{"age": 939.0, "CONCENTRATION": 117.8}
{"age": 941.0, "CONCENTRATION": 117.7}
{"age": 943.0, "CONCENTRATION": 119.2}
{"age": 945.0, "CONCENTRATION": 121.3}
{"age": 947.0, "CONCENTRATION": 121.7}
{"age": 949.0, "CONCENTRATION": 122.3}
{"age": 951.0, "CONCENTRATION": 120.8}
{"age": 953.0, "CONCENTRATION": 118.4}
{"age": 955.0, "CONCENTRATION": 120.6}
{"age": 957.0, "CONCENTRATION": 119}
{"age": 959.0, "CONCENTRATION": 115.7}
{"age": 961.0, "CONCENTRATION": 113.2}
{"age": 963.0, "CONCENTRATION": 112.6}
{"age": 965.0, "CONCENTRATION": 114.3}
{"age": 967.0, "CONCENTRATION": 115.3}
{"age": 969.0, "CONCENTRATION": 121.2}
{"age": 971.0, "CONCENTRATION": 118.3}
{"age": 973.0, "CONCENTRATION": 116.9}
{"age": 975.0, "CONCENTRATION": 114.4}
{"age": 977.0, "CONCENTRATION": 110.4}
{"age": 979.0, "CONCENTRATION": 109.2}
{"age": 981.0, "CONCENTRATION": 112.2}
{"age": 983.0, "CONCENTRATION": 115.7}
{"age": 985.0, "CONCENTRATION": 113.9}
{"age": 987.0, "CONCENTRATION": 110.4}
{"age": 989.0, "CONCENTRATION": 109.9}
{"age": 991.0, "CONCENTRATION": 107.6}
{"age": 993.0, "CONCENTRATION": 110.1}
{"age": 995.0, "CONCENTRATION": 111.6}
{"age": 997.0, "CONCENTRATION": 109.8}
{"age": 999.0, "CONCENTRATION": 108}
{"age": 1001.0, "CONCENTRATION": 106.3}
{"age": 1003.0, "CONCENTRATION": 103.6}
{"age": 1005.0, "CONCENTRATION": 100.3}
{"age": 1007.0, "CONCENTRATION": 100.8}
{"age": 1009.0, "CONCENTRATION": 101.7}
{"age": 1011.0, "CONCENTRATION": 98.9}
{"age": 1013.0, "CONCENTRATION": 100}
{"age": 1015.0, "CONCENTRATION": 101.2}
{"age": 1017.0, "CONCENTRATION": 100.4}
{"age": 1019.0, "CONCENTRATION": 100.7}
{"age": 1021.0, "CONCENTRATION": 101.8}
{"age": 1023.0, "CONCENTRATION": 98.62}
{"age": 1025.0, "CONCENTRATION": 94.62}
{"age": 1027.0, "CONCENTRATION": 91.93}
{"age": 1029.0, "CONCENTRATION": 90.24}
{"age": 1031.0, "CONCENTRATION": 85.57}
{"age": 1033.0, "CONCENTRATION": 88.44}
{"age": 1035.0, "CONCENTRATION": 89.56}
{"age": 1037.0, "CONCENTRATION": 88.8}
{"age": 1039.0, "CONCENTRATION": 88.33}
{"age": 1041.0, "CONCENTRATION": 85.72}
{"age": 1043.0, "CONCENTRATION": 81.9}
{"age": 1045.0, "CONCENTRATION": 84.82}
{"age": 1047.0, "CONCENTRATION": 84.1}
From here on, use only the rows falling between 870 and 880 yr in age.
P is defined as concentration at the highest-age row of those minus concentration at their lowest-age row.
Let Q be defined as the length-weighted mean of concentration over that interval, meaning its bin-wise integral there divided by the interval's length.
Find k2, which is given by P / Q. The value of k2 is 0.035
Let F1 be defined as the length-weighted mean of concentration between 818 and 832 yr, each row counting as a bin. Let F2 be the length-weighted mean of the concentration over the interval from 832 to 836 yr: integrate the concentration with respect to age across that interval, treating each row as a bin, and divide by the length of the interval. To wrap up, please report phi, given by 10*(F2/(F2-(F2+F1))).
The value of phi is -10.0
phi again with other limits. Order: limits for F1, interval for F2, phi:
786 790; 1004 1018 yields -8.2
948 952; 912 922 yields -8.5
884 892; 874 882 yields -8.1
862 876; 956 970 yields -11.1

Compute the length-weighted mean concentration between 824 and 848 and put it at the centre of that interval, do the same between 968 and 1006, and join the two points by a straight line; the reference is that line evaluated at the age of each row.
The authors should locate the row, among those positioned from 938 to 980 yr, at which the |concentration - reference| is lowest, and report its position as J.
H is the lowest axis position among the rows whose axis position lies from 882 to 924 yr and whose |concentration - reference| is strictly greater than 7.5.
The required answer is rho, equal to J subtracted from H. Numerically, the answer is -76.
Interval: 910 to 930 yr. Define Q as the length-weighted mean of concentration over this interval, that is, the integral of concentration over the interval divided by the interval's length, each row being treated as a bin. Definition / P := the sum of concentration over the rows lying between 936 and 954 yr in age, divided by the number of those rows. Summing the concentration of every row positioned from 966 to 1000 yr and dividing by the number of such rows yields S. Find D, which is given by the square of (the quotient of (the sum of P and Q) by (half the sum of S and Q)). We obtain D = 4.26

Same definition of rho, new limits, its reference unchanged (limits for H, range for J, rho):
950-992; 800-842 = 122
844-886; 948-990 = -112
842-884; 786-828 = 30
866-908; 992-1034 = -126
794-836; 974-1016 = -182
